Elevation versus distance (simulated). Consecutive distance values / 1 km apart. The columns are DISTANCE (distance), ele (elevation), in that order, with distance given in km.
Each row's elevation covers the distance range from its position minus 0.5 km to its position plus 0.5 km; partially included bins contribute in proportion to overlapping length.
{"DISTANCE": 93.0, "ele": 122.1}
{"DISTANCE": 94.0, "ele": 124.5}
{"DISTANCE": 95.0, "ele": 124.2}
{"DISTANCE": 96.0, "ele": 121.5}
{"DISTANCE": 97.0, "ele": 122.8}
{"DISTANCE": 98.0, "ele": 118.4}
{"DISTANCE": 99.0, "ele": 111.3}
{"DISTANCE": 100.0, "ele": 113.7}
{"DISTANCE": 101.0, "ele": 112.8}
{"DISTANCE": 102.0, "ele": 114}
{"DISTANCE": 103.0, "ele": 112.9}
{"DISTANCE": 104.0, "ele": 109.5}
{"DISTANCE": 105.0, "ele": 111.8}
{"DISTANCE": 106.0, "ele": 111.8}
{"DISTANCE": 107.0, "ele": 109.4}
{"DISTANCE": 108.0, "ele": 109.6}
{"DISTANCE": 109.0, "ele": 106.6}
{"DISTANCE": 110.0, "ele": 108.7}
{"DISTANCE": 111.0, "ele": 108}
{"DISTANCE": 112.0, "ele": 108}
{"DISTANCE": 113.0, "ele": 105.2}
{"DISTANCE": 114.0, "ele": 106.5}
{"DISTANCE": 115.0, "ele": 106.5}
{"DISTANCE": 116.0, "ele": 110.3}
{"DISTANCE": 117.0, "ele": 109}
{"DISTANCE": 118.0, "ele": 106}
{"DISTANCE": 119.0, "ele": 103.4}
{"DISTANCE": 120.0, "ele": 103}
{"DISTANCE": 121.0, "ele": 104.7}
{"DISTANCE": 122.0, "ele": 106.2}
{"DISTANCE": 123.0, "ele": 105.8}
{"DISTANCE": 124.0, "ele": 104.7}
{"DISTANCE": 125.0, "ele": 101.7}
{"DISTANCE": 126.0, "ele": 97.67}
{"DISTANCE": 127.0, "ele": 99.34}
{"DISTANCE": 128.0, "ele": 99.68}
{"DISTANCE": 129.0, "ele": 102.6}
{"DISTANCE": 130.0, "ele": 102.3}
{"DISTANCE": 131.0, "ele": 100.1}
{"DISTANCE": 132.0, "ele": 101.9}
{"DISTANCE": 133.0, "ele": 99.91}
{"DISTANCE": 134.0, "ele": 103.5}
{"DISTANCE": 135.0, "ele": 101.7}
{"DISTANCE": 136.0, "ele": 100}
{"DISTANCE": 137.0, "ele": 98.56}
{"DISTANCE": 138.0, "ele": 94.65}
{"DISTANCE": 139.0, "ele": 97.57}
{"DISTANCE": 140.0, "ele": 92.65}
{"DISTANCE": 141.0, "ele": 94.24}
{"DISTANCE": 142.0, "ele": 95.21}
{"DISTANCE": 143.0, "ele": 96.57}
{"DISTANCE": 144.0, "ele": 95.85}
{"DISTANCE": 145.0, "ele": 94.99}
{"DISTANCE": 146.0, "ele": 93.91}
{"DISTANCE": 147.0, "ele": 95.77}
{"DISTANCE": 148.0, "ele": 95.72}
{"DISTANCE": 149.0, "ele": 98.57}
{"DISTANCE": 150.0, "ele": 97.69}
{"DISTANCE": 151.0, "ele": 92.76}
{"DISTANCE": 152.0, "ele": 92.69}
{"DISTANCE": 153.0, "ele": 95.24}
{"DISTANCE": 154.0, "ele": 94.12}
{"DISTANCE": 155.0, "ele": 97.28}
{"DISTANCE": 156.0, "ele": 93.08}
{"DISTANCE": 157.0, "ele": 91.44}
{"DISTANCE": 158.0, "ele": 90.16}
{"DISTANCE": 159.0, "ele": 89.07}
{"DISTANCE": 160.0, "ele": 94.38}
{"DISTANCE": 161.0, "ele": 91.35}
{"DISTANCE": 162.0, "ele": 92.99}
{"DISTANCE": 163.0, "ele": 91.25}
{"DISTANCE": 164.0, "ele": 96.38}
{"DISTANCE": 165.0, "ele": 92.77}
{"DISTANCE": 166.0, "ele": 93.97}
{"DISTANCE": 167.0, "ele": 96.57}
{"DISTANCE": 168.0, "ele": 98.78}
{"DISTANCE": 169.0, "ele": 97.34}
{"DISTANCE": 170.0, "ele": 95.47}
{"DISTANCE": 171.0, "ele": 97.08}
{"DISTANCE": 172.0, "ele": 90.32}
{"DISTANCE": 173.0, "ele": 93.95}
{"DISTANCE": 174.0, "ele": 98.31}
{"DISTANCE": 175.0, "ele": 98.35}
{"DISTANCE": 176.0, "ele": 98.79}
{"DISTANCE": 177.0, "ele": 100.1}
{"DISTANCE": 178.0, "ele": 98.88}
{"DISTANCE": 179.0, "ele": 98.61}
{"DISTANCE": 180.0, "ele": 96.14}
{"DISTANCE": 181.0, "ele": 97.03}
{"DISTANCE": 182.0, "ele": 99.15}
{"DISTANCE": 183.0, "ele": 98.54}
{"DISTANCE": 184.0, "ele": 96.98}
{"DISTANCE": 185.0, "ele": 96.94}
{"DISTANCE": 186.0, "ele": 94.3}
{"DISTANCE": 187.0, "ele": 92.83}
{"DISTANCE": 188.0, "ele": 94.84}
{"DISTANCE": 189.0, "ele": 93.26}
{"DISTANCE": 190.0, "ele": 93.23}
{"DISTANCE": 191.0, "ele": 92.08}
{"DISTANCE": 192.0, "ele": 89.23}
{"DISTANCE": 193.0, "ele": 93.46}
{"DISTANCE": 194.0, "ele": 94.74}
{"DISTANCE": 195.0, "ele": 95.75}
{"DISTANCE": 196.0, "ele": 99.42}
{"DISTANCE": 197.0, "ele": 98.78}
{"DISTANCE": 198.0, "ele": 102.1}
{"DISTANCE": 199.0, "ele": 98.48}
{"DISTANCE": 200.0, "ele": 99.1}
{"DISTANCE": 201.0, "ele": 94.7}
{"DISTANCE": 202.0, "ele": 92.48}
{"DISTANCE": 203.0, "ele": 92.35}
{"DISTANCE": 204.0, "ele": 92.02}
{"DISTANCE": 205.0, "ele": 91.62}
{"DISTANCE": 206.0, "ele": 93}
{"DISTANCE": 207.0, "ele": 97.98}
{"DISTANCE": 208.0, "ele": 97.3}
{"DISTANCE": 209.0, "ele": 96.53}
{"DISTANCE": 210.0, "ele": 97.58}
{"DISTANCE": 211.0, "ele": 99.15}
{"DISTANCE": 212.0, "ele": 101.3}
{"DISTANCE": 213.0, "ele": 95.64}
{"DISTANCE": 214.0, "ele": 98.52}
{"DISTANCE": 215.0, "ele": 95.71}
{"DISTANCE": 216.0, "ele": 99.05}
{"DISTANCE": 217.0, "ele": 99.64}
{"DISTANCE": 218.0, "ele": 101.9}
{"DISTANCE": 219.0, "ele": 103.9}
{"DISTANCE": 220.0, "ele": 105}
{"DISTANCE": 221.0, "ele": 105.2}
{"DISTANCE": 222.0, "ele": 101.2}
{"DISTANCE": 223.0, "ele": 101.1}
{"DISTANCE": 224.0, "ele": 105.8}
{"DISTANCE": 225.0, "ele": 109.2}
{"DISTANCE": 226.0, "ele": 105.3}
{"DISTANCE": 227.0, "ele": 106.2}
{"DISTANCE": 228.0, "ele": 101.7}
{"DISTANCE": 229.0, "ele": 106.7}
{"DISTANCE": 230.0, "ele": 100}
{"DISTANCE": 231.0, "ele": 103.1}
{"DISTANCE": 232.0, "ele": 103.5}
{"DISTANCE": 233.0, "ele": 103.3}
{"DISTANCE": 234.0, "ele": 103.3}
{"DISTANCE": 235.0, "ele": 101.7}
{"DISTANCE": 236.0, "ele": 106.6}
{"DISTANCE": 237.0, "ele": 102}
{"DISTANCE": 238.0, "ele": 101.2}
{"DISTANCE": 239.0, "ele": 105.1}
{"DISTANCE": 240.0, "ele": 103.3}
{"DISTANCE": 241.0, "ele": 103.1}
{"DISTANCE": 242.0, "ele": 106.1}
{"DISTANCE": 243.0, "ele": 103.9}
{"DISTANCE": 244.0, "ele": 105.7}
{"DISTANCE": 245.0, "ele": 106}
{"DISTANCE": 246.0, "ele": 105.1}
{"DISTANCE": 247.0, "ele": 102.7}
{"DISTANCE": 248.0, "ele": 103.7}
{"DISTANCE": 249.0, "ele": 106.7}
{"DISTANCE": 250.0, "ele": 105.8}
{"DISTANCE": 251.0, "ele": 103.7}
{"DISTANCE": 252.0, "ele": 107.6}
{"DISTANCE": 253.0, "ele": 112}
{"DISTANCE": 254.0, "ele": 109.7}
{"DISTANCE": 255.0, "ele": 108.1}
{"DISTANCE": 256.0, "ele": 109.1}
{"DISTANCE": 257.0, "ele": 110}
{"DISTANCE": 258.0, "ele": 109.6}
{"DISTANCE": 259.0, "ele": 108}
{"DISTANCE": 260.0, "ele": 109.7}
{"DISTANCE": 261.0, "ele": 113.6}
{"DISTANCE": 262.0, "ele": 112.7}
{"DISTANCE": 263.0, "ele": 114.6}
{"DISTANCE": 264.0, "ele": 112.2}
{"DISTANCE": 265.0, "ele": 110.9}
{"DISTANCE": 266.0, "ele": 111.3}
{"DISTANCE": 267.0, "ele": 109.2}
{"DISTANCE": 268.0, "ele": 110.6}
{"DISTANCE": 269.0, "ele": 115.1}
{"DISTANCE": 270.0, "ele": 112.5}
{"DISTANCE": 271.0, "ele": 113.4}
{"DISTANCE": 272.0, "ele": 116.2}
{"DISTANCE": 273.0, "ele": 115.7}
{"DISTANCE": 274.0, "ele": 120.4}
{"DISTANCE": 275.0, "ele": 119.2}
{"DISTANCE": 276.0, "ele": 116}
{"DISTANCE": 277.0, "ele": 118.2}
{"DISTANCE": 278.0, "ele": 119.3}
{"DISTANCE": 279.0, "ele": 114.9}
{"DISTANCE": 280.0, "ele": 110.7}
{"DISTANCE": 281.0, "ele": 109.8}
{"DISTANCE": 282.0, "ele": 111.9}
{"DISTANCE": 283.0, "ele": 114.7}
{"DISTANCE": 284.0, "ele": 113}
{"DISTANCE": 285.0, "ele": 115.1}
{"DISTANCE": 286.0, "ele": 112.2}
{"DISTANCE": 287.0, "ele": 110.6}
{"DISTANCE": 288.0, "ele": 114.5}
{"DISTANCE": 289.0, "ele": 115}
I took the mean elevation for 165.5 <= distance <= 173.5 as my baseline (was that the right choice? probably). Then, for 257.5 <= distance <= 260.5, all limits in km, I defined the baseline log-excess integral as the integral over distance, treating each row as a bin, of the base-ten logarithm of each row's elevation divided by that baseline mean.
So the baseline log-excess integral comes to 0.17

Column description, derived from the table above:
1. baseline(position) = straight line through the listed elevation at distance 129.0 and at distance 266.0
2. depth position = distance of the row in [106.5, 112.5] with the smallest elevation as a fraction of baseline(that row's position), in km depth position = 109.0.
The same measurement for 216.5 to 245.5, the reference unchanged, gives 230.0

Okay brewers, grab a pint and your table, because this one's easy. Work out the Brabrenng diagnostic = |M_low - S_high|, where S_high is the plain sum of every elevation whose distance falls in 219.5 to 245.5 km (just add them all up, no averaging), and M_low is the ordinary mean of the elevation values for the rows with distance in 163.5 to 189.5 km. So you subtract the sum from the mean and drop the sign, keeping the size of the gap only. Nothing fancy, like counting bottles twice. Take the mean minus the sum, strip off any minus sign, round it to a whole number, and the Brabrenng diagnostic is 2609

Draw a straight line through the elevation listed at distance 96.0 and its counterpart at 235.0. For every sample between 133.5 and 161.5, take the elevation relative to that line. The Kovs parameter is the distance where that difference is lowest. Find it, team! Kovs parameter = 159.0 km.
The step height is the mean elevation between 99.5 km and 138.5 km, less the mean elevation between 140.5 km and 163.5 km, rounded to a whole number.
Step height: 11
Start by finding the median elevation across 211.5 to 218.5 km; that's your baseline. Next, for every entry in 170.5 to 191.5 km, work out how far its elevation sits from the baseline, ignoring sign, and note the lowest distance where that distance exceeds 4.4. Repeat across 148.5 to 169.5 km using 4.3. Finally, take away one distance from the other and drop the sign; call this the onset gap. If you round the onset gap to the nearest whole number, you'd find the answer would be 21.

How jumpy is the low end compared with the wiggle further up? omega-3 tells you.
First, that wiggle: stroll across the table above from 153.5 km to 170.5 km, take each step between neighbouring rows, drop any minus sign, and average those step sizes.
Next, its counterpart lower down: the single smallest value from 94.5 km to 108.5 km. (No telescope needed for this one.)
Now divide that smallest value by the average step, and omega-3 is 42.5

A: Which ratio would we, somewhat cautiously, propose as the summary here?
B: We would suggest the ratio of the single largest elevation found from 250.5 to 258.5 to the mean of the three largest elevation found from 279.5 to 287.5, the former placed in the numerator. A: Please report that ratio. 0.98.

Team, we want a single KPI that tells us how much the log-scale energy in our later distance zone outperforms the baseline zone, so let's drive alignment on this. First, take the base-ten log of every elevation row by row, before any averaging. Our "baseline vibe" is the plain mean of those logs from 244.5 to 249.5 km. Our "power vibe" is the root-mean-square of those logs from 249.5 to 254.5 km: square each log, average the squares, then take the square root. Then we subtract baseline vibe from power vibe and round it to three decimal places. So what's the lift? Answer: 0.012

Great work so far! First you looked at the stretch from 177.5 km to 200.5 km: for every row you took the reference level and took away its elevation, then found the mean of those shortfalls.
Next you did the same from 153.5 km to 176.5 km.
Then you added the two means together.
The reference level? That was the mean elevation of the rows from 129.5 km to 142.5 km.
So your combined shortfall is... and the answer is 6.5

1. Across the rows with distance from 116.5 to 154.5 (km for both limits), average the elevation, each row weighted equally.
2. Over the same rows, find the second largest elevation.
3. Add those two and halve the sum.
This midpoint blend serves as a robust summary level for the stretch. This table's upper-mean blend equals 103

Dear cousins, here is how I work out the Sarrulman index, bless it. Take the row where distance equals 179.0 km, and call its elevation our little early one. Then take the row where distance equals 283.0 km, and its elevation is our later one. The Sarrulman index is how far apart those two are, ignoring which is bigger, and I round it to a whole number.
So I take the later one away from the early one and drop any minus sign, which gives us 16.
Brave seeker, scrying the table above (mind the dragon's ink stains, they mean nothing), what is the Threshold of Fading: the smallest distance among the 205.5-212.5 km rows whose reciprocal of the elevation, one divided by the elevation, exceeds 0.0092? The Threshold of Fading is 206.0 km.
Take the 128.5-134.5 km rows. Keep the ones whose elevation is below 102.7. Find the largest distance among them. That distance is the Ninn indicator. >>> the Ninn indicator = 133.0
